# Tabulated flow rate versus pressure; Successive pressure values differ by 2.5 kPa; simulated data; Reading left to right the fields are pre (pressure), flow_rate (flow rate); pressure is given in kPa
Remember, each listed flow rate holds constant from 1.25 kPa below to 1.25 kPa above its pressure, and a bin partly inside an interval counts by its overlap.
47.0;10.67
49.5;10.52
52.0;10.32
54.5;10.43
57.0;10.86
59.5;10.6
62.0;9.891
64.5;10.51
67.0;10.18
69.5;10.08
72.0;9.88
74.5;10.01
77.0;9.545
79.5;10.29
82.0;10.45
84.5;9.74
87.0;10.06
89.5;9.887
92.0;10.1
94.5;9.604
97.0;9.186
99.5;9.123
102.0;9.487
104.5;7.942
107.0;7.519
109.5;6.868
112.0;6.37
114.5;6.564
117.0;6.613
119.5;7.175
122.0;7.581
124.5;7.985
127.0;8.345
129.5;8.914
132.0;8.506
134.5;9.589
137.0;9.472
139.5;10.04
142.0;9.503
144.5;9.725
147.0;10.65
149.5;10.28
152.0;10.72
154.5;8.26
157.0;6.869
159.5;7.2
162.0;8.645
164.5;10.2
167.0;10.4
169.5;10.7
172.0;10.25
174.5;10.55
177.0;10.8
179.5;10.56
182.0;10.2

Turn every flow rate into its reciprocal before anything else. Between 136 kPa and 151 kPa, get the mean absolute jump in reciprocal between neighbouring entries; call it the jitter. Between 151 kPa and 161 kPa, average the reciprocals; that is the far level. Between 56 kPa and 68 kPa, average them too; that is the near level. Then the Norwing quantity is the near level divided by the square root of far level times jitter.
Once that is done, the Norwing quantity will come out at 3.75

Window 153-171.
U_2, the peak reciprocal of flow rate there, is 0.15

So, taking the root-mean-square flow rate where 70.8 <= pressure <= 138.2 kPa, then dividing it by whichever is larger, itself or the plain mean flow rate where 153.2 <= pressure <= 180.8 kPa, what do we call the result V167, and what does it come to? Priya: 0.93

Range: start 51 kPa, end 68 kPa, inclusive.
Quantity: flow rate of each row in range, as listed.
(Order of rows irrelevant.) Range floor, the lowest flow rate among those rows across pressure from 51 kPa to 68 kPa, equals 9.891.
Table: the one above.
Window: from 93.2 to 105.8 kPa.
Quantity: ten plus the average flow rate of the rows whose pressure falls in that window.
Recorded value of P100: 19.1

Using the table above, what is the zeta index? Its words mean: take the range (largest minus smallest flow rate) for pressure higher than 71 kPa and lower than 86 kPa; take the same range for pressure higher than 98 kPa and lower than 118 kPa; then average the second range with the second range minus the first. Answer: 2.7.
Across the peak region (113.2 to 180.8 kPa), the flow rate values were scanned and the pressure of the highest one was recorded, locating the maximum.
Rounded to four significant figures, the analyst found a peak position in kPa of 177.0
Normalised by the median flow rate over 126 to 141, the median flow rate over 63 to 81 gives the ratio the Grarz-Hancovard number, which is 1.10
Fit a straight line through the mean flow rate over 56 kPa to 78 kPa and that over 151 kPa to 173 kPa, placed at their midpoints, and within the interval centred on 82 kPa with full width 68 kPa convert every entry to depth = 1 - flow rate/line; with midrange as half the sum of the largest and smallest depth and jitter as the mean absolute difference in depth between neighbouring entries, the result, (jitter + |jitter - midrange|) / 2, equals 0.072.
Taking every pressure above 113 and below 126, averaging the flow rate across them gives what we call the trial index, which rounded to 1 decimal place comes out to 7.2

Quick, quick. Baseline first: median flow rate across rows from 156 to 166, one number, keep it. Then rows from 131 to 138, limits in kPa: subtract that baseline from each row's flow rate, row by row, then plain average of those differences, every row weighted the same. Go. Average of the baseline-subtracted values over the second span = 1.3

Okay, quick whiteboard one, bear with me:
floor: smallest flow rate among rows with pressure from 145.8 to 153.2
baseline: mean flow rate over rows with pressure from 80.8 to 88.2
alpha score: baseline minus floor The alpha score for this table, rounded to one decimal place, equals -0.2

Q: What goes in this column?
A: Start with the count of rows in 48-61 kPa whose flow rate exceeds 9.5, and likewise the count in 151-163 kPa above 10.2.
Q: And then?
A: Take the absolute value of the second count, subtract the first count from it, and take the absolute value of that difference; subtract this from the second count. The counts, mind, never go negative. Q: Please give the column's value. -3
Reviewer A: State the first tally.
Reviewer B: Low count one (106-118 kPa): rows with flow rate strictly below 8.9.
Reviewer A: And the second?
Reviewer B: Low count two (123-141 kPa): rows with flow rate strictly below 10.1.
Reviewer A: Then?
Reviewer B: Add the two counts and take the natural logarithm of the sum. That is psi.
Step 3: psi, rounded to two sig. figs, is 2.5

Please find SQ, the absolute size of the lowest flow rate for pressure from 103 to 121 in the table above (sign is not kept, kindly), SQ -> 6.4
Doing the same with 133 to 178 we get 6.9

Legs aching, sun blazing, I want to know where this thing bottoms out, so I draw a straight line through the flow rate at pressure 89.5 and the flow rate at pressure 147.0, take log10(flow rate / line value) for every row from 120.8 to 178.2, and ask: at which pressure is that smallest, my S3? 157.0 kPa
